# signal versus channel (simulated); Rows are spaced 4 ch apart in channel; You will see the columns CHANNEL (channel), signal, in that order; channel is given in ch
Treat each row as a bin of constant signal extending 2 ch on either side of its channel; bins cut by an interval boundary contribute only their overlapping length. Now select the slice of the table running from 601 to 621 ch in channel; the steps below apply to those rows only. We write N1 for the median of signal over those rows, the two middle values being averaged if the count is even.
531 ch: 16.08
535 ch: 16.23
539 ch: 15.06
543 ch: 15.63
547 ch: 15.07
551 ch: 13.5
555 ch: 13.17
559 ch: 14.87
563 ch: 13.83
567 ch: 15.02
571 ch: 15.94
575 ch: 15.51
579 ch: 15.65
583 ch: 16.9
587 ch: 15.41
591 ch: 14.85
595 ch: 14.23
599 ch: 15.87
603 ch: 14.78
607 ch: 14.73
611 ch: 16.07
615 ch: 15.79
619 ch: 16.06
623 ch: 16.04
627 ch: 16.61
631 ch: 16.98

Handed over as 15.8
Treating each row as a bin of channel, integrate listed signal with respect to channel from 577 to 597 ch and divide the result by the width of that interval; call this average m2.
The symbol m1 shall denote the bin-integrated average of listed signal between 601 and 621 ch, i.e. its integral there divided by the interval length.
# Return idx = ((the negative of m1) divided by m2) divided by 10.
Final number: -0.101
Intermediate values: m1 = 15.5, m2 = 15.4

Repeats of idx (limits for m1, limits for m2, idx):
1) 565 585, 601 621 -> -0.102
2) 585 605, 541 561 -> -0.104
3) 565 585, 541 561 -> -0.109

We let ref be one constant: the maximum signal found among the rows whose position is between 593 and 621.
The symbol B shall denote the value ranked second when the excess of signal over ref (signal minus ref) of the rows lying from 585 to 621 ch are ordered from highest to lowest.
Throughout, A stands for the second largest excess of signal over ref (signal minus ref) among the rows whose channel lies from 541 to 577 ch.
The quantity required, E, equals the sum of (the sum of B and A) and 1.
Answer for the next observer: 0.55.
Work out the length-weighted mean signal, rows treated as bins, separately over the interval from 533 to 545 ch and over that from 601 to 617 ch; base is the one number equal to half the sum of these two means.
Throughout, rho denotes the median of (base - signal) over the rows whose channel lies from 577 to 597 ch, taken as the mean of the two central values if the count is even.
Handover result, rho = 0.08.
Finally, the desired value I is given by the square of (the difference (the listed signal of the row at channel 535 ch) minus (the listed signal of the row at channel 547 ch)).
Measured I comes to 1.3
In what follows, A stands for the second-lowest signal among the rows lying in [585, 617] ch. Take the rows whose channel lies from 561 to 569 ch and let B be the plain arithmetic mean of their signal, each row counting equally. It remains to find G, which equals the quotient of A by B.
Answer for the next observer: 1.02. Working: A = 14.73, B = 14.4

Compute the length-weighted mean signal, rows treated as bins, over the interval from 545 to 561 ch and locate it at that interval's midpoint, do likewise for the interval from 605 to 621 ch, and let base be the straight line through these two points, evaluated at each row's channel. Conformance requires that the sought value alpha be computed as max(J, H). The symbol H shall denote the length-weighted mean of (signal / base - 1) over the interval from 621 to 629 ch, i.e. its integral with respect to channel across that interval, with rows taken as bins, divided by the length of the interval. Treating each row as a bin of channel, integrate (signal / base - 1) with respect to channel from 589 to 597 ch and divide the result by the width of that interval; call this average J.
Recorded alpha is 0.02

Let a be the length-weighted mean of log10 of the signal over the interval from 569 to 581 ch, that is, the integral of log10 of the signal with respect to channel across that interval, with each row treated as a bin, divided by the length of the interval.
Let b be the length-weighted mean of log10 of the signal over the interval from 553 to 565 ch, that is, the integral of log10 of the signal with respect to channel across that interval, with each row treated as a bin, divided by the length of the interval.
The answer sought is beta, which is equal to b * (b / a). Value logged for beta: 1.09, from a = 1.20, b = 1.144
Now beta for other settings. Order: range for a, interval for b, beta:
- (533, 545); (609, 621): 1.21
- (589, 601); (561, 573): 1.17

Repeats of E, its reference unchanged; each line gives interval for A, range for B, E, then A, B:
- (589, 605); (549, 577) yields -0.78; -1.2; -0.56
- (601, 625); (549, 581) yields 0.57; 0.0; -0.42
